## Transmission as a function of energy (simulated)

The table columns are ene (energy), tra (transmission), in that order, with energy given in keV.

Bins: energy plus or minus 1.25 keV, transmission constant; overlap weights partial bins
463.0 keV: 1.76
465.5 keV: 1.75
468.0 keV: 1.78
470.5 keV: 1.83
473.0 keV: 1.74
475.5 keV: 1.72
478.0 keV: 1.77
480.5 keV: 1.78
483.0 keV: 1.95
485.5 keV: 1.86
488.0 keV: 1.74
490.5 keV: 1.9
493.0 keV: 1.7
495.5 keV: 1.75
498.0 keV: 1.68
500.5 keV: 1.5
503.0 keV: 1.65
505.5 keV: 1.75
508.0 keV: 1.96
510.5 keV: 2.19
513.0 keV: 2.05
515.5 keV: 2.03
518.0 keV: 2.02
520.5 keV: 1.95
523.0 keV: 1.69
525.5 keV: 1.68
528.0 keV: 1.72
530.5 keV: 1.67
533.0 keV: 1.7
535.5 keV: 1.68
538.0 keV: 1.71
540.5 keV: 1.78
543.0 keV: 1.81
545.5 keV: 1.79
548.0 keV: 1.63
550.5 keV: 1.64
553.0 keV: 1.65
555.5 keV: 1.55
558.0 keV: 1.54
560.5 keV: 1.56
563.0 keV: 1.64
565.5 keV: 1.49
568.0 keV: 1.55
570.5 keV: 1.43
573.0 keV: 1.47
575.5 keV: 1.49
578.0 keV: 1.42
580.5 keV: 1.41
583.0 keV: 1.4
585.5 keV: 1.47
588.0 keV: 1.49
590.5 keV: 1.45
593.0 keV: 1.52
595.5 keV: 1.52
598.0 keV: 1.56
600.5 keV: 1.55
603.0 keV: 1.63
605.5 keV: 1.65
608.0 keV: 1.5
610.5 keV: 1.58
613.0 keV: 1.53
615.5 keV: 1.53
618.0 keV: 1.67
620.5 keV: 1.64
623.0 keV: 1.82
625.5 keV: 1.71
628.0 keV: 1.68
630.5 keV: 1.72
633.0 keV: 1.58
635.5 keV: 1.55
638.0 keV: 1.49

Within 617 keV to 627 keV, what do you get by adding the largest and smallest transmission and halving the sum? 1.73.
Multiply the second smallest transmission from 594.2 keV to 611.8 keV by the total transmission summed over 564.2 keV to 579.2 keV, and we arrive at 13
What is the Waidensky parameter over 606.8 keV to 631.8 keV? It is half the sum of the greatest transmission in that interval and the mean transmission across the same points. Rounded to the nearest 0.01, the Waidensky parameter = 1.73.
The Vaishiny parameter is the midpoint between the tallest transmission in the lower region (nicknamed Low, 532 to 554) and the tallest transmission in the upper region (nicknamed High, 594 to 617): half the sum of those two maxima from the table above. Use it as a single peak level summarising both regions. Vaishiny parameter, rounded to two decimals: 1.73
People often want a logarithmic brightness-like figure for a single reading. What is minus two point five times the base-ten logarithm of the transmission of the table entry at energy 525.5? -0.56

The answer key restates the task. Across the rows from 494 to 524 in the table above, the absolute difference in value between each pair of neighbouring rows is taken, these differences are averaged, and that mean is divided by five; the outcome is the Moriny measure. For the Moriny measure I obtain 0.0262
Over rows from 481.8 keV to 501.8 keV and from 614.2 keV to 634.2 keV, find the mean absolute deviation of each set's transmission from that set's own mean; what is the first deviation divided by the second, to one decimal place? 1.7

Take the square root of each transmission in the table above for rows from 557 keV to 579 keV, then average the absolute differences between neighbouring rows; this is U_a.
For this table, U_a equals 0.0284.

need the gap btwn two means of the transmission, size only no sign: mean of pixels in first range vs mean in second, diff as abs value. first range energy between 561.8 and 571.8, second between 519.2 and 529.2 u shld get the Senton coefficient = 0.23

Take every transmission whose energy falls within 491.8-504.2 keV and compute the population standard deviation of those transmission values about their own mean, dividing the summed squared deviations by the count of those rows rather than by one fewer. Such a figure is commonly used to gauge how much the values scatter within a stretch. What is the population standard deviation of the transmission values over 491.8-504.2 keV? 0.085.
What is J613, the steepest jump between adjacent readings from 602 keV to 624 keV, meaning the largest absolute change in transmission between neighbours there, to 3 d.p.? 0.180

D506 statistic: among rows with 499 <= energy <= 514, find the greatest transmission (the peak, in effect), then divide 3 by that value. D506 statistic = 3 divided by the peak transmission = 1.37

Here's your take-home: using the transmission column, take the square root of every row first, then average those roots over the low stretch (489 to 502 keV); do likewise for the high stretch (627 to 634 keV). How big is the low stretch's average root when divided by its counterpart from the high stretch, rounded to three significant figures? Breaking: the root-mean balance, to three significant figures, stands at 1.01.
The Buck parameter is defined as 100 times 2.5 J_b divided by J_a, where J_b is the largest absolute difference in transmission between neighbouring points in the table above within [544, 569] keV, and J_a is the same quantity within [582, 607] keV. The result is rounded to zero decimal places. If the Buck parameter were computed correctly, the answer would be 500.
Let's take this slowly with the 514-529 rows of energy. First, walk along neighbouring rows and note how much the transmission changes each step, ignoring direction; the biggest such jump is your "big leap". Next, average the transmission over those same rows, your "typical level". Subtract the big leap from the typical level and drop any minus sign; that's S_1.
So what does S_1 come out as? 1.59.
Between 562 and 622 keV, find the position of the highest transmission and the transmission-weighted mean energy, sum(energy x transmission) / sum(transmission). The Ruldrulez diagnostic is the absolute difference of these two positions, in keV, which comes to 25.8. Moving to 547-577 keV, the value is 8.4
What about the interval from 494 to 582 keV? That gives 25.6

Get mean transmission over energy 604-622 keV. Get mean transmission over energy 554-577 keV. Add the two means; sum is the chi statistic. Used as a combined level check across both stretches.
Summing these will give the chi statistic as 3.11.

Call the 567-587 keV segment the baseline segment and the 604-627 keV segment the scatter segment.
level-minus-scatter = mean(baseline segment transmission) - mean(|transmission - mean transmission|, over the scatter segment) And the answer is 1.37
